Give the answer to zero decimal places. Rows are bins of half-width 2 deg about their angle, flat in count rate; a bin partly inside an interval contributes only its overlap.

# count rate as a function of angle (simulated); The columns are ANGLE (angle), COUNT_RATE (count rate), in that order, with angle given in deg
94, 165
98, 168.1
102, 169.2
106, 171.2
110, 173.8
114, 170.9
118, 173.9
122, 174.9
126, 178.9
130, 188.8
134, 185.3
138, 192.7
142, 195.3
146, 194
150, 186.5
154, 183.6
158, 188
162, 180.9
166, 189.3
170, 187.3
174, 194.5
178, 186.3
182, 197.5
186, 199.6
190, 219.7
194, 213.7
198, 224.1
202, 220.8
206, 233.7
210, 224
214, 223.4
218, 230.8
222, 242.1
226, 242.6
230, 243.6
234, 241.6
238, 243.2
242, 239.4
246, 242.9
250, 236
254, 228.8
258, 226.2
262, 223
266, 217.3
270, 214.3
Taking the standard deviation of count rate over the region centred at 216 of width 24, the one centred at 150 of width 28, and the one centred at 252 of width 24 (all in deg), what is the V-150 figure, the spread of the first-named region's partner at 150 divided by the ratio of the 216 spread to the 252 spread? 5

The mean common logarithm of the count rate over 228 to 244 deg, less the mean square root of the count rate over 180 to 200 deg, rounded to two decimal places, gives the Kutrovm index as -12.13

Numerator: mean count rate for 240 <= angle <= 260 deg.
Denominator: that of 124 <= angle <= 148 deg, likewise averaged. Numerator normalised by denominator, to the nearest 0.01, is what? 1.24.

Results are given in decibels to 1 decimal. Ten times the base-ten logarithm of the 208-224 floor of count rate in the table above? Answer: 23.5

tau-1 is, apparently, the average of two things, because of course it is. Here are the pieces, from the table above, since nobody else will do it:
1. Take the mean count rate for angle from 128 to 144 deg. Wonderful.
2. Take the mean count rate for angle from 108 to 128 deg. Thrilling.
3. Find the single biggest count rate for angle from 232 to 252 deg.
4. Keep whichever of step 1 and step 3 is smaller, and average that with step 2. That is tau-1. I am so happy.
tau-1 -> 183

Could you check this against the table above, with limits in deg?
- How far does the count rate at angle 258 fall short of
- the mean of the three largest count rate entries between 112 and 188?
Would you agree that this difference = -29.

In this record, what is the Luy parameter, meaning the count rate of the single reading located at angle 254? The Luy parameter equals 228.8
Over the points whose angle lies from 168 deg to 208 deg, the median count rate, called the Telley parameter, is 207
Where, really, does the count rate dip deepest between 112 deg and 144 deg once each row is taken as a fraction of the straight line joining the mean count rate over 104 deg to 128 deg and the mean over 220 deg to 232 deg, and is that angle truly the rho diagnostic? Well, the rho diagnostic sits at 122 deg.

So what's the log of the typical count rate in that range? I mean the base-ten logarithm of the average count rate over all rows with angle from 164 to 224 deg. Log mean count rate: 2.33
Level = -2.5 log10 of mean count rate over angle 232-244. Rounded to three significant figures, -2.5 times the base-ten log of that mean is -5.96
